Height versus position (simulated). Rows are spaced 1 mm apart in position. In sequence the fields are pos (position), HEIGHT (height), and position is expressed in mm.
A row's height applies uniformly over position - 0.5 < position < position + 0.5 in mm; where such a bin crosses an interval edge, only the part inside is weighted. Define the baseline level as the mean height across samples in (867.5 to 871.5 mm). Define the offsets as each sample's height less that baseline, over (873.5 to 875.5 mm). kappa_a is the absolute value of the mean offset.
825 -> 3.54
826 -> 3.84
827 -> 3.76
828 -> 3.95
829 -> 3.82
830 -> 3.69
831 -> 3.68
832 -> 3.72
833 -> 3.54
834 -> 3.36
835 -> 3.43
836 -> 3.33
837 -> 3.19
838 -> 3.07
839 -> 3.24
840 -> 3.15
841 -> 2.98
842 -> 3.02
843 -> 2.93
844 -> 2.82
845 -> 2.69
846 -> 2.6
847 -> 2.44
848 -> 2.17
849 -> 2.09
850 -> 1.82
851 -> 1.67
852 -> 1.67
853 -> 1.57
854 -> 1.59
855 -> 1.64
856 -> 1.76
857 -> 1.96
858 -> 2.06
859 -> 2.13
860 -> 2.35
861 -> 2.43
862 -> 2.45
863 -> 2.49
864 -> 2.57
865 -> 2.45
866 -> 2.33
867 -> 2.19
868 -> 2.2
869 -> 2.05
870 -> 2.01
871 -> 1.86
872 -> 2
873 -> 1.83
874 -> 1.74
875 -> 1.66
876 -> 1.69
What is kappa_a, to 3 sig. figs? 0.330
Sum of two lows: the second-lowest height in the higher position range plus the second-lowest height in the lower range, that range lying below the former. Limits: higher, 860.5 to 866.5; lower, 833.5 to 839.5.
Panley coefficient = 5.6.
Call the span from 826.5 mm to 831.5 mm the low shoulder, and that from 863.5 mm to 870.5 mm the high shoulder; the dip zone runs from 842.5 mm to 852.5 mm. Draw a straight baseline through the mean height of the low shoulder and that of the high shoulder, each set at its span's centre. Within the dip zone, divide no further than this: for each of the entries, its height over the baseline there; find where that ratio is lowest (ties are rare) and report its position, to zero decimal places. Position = 851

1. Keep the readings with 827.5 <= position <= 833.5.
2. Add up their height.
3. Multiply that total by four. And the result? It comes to 90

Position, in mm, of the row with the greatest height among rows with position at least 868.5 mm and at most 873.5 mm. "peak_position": 869 mm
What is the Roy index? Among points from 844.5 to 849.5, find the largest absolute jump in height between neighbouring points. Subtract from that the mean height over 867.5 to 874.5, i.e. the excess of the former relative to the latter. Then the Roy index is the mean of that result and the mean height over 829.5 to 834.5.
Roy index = 1.0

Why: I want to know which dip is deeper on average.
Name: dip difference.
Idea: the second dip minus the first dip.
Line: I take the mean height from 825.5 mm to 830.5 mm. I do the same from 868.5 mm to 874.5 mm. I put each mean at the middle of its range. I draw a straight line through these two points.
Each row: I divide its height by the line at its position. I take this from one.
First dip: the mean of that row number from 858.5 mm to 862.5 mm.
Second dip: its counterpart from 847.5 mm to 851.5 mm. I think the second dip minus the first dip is 0.3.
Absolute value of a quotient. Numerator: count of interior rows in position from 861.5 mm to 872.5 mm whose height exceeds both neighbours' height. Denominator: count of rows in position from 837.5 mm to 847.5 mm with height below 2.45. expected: 2.0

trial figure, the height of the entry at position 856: 1.76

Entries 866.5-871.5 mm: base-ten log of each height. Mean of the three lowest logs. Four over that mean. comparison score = 14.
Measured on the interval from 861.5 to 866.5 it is 10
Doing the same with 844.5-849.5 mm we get 11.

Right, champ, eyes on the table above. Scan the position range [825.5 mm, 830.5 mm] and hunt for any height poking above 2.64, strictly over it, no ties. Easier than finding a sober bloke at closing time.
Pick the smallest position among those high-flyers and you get 826 mm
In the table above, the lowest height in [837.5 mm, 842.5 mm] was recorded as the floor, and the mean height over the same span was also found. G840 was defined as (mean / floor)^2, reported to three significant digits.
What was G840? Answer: 1.08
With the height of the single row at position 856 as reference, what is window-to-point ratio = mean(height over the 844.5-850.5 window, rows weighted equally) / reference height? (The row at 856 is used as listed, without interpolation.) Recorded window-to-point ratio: 1.31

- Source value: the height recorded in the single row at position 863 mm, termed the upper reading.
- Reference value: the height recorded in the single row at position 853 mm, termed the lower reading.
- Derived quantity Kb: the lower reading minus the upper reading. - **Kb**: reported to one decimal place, -0.9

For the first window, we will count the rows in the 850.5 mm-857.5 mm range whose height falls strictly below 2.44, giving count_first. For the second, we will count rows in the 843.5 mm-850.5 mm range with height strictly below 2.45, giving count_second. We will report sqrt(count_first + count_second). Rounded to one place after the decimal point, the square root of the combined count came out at 3.3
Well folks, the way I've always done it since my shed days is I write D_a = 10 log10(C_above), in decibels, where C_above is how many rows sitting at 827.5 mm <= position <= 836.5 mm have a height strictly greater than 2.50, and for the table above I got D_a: 10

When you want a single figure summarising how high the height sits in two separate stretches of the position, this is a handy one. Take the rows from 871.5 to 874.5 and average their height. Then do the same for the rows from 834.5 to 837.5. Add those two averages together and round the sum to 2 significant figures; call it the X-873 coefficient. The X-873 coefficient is 5.2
